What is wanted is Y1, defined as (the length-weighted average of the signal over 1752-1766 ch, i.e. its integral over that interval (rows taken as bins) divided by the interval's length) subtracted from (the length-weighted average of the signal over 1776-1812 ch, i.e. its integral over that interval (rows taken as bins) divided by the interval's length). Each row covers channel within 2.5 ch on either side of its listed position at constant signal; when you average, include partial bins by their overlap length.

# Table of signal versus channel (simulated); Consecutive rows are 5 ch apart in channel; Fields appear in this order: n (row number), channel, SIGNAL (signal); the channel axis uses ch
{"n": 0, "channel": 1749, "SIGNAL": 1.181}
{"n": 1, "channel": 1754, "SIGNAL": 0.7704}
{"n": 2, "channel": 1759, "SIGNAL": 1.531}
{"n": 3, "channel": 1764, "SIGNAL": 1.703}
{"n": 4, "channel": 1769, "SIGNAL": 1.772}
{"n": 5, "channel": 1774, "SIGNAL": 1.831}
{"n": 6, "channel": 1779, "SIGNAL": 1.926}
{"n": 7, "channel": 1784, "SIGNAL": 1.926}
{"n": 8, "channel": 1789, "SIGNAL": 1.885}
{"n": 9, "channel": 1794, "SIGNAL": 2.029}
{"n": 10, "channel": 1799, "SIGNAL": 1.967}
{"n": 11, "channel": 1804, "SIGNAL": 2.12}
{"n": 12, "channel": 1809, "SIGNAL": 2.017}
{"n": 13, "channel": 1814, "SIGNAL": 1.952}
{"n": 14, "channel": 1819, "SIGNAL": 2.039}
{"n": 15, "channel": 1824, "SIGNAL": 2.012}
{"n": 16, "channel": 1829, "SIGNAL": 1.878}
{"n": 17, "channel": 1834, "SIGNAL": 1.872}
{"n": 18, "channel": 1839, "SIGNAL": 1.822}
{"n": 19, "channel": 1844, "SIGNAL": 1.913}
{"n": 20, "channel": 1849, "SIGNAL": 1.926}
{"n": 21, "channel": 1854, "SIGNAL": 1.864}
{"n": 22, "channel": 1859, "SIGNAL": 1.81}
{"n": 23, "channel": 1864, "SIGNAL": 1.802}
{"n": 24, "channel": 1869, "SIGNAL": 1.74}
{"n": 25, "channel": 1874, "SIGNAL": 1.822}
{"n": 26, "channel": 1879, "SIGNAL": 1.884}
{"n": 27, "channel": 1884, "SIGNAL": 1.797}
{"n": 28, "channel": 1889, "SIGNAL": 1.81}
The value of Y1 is 0.6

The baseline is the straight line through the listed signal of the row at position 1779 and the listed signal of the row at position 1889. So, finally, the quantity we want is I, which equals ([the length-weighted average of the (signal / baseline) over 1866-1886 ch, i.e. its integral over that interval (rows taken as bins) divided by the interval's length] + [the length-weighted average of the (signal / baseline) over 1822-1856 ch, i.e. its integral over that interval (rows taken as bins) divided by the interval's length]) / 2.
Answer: 1.01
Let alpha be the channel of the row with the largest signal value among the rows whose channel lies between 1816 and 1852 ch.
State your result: 1819 ch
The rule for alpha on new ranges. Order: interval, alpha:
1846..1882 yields 1849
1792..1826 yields 1804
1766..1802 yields 1794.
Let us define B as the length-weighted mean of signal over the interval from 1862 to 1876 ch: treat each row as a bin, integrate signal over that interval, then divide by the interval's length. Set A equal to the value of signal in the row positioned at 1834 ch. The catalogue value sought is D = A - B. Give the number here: 0.09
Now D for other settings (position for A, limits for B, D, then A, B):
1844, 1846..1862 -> 0.05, 1.913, 1.87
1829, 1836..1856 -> 0.00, 1.878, 1.88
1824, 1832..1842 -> 0.16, 2.012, 1.85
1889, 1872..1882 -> -0.04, 1.81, 1.85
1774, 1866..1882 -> 0.02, 1.831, 1.81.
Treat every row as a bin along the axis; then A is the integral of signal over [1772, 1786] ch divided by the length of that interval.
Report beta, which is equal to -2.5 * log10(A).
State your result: -0.69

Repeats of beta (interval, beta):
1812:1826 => -0.75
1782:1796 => -0.72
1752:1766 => -0.32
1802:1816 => -0.77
